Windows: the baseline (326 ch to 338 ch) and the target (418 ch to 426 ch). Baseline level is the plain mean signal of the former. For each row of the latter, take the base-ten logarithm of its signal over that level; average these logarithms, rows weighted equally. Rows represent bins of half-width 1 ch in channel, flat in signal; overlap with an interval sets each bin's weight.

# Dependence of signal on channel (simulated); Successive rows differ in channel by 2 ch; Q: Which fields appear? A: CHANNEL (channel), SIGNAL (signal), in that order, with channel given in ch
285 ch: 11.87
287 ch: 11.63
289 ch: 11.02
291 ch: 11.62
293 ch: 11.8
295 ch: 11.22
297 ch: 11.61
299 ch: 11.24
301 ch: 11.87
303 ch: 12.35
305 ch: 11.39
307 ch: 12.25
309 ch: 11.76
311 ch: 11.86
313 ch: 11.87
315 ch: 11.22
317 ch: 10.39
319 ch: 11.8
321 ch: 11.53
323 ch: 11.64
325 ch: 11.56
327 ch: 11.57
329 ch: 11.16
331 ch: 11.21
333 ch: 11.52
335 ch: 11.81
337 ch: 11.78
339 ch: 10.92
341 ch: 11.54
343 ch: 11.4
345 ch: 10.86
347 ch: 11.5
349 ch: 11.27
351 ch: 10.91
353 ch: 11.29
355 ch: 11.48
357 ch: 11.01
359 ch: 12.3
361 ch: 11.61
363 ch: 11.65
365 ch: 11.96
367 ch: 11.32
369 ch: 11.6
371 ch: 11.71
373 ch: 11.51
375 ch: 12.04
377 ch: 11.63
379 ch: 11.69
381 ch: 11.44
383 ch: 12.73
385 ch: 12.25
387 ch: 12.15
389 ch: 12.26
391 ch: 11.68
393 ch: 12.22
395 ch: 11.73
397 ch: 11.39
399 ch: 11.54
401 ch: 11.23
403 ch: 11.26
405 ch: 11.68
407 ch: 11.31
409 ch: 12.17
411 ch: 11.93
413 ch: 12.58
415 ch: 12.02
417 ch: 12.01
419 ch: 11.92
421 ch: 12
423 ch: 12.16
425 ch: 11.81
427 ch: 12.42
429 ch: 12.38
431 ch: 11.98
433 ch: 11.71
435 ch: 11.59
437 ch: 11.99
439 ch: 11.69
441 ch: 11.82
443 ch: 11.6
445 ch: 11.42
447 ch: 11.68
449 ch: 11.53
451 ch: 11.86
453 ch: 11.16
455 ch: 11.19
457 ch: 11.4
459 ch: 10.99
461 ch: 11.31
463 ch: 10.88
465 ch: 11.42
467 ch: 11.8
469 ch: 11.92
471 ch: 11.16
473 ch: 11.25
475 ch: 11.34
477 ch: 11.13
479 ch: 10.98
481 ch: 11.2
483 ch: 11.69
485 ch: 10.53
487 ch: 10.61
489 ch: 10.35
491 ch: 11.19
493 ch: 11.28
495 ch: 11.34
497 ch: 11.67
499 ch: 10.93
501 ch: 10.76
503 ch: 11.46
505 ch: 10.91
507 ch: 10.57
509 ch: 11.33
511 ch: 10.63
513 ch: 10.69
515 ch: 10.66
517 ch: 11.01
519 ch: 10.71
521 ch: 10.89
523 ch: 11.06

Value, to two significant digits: 0.017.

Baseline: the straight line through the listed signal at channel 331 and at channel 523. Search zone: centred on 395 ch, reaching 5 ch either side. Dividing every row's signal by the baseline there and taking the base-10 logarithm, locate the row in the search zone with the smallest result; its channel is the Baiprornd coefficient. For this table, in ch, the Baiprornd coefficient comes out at 397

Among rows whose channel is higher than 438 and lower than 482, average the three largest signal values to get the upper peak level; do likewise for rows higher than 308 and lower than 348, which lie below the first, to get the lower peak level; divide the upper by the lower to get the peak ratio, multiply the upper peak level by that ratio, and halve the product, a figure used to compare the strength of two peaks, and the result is 5.9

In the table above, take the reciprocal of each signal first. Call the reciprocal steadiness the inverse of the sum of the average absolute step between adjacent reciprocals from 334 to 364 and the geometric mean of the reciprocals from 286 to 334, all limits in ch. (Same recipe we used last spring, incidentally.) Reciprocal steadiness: 11.1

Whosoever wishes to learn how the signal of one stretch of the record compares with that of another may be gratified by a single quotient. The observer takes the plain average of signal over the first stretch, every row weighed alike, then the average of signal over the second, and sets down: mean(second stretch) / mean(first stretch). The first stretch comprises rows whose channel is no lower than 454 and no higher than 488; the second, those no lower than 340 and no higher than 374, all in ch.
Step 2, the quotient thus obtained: 1.02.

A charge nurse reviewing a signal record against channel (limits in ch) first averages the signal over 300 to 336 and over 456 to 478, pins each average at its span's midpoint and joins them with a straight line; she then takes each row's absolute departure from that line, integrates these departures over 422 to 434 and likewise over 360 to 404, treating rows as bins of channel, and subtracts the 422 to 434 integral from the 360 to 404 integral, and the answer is 6.7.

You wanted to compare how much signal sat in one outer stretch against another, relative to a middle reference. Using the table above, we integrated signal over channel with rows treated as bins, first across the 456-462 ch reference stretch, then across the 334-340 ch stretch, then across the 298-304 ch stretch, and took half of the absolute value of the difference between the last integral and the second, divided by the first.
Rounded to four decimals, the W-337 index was 0.0141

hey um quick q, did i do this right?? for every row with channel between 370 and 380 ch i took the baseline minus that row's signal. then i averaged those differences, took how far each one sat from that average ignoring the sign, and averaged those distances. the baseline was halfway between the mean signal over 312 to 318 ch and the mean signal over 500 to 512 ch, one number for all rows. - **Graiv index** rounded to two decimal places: 0.13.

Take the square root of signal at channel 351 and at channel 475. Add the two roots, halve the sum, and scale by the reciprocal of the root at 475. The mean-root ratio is 0.99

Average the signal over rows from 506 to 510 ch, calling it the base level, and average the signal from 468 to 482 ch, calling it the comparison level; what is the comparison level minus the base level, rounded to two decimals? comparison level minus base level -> 0.33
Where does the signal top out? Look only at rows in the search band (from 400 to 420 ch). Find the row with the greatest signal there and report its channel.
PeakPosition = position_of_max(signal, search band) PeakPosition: 413 ch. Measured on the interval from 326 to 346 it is 335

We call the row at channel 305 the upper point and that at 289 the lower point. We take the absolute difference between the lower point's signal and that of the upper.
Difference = 0.37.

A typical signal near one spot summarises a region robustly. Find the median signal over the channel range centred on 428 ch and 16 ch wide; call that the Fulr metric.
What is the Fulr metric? 12.0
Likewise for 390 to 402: 11.6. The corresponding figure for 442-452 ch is 11.6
